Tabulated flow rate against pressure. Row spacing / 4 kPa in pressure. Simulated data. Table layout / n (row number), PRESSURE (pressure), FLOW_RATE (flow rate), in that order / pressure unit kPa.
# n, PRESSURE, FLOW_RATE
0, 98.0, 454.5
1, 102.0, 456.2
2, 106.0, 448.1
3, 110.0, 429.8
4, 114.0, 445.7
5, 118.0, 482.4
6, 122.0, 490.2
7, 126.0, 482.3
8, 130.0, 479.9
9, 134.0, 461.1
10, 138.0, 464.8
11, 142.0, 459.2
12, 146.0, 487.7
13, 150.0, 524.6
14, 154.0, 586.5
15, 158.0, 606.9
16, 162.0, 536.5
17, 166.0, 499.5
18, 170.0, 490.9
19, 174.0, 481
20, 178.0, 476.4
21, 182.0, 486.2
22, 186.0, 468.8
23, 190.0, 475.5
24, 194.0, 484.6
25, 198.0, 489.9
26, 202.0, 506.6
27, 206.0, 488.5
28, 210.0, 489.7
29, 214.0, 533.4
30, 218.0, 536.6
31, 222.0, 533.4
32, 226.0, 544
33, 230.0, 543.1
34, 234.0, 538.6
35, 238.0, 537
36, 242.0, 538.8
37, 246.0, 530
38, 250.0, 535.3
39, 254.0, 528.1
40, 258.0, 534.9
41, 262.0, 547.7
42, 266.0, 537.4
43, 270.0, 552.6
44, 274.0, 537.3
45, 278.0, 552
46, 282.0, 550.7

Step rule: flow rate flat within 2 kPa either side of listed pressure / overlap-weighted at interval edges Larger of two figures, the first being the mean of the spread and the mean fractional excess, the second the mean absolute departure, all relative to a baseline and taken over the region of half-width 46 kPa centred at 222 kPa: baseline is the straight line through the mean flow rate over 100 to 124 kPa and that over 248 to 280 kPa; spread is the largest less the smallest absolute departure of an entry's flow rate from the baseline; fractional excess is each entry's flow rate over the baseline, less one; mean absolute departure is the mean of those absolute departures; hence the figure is 15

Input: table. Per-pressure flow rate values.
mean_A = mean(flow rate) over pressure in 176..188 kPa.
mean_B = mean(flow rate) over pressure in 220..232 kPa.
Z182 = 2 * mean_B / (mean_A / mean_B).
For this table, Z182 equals 1223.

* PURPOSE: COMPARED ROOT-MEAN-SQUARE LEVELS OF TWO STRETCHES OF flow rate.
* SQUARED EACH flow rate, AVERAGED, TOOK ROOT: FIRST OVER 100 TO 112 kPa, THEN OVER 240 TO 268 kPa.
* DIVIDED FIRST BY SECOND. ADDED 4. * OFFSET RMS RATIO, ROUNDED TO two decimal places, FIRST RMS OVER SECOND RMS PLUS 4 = 4.83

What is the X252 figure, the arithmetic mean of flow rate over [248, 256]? 532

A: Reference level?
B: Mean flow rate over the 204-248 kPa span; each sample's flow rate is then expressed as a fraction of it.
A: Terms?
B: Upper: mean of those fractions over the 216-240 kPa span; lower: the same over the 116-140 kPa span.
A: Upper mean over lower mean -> 1.13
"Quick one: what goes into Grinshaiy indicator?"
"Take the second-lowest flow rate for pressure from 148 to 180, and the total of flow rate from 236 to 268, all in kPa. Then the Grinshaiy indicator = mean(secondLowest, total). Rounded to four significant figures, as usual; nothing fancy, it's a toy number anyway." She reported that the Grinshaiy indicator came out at 2385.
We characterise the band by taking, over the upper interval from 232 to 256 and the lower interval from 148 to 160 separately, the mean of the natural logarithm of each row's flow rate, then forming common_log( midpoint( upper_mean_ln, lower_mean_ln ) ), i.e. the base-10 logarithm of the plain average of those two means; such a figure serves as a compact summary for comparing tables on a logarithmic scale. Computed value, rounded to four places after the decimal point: 0.8004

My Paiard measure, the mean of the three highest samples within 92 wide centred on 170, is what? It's 577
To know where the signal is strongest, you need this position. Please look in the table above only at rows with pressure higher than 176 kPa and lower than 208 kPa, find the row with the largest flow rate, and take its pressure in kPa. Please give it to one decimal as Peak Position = 202.0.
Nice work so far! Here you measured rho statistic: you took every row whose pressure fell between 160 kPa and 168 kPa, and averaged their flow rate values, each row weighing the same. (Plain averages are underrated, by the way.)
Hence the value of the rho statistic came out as 518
